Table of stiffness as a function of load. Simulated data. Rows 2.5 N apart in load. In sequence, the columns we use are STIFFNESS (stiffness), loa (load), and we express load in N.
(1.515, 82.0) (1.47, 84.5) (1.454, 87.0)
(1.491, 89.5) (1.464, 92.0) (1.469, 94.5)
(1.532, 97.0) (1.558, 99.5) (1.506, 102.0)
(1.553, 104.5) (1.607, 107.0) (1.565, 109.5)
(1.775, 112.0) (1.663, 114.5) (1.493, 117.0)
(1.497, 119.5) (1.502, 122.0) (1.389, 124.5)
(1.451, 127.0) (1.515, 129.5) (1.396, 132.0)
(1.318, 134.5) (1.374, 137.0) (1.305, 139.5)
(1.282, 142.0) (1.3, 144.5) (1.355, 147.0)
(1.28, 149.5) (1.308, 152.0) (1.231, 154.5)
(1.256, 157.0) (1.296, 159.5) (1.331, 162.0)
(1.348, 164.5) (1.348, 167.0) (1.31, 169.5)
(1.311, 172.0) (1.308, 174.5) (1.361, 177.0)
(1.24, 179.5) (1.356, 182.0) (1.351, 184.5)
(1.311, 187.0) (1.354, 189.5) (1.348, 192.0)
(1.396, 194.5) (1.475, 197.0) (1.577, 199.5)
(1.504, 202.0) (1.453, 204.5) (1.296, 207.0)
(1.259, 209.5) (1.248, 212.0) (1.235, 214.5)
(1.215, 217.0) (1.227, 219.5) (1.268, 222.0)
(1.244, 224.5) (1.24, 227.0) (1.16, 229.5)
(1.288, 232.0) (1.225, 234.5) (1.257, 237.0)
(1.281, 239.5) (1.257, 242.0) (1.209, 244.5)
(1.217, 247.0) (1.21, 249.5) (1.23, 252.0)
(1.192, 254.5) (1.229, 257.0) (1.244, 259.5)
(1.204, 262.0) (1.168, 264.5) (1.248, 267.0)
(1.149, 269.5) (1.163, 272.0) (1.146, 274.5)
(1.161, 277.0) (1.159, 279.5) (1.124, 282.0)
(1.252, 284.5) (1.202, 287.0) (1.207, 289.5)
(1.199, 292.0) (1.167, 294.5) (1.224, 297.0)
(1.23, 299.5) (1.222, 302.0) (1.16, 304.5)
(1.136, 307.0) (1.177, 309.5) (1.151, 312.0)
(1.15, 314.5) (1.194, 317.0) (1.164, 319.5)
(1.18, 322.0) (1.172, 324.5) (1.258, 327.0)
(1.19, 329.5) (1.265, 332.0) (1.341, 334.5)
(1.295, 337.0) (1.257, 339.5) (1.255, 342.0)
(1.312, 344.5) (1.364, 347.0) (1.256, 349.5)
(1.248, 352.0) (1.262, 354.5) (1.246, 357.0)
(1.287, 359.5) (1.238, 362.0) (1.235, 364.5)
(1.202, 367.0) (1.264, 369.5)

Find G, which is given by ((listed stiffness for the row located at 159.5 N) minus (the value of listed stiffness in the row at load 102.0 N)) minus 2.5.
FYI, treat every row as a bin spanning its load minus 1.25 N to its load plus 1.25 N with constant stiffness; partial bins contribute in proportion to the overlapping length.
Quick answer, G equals -2.7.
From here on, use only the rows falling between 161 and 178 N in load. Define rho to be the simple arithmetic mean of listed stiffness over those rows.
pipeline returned 1.33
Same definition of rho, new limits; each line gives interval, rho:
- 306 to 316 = 1.15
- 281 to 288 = 1.19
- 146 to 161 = 1.29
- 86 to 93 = 1.47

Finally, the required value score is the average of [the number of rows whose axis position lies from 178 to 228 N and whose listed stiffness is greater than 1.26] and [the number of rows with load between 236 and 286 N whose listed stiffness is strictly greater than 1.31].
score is 6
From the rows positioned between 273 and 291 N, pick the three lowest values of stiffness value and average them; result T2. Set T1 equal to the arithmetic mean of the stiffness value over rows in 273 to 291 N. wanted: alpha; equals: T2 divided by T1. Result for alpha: 0.970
